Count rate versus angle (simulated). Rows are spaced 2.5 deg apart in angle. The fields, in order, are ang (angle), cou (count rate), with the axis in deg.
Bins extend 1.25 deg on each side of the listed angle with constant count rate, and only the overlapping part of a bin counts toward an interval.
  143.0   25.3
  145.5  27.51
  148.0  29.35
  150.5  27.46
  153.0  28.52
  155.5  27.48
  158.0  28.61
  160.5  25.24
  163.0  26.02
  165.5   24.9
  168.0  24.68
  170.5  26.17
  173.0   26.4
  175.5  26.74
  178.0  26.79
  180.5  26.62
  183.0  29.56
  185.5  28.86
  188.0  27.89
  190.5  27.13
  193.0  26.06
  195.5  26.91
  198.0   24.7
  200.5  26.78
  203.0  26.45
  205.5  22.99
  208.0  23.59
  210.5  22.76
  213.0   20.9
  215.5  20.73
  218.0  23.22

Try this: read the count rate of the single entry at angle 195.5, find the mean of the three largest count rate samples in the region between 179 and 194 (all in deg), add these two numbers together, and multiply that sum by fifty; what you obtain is 2784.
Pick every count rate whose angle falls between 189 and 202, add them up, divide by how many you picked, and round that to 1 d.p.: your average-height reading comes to 26.3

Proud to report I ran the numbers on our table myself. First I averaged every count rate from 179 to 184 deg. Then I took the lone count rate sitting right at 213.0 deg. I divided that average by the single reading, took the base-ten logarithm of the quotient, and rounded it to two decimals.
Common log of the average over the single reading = 0.13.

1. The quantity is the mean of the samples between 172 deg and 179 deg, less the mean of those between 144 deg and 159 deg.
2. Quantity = -1.5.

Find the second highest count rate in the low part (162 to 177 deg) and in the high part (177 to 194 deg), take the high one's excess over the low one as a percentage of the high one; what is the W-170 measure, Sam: 9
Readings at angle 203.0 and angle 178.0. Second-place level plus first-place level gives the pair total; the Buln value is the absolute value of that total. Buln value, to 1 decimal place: 53.2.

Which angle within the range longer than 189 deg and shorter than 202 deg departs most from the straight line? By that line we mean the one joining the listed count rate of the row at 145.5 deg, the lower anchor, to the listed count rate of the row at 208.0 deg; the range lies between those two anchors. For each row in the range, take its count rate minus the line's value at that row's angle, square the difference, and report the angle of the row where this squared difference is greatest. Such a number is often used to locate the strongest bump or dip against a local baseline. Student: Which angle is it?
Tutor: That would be 200.5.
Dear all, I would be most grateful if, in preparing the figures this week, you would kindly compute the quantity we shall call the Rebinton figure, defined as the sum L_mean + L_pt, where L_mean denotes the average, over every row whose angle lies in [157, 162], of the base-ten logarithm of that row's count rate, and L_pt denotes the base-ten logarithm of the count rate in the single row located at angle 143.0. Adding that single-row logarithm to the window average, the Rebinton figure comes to 2.83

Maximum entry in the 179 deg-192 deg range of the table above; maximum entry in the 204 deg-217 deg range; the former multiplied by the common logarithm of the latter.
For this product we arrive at 40.6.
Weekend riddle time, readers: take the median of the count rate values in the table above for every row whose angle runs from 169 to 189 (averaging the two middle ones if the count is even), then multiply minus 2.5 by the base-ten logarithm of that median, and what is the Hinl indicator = -3.57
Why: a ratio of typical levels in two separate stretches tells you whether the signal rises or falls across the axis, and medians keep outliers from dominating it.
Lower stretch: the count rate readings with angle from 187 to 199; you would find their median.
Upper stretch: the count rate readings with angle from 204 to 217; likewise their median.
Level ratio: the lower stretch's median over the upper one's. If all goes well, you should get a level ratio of 1.18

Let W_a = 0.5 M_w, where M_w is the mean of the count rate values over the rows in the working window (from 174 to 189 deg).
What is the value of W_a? 13.9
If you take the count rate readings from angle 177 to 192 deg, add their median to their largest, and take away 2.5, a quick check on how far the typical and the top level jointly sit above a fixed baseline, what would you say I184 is 54.6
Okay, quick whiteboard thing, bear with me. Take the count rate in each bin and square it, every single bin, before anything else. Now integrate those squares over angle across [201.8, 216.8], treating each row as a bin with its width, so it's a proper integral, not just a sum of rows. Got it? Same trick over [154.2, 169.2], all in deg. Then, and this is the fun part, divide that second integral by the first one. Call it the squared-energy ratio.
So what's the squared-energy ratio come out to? 1.30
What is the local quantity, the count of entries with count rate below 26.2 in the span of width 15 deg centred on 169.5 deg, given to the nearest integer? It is 4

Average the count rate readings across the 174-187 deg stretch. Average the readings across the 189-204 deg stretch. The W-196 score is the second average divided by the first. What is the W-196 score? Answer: 0.95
